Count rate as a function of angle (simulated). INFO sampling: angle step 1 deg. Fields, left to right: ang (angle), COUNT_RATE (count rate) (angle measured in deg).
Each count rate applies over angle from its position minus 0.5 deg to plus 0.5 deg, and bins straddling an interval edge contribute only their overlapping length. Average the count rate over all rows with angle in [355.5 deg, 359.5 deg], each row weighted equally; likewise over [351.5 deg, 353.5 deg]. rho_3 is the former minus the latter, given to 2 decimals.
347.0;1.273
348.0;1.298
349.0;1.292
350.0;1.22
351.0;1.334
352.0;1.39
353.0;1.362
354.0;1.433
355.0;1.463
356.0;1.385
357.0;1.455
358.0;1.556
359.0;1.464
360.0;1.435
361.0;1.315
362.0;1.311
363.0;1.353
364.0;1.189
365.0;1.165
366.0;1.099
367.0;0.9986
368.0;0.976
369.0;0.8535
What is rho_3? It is 0.09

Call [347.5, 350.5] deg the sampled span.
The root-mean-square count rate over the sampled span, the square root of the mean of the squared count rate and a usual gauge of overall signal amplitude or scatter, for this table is 1.27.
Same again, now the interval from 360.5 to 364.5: 1.29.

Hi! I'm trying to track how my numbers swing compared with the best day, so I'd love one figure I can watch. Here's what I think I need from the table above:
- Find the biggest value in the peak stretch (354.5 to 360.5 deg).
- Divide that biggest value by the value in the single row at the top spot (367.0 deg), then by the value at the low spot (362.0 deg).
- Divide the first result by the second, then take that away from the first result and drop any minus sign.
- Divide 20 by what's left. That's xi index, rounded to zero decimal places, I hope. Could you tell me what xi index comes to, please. 82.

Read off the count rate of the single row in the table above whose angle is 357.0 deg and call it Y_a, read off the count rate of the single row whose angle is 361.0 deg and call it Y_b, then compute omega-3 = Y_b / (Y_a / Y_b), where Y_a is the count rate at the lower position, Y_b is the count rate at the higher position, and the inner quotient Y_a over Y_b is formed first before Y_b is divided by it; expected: 1.19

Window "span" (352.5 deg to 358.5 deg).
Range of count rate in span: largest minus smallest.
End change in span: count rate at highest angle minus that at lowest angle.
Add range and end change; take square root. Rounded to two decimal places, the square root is 0.62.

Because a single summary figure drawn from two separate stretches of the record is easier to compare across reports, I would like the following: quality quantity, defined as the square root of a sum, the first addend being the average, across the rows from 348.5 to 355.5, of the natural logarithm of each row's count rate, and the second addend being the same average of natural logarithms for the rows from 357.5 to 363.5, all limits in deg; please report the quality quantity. 0.80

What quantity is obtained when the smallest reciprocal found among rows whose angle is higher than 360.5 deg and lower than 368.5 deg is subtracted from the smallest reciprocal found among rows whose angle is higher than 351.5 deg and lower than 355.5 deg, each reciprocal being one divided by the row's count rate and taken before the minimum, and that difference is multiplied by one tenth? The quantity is -0.006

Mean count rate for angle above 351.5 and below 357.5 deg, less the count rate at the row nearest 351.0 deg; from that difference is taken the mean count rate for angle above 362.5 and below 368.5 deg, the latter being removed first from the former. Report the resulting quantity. -1.05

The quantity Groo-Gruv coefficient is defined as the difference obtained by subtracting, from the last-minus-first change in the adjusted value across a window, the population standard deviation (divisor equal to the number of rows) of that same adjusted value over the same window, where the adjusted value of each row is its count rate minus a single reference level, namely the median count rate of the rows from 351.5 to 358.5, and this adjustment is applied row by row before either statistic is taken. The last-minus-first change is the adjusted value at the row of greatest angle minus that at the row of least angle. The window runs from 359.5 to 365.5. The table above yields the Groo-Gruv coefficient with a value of -0.36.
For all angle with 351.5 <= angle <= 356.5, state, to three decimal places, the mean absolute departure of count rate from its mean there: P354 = 0.033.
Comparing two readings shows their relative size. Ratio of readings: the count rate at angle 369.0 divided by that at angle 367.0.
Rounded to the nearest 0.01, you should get 0.85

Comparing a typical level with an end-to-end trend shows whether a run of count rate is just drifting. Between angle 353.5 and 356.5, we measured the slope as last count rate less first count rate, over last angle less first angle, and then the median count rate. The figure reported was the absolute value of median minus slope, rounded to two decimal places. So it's 1.46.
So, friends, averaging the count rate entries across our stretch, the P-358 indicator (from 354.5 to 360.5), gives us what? 1.46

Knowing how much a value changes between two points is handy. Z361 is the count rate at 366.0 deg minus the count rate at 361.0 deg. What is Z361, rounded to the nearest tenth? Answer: -0.2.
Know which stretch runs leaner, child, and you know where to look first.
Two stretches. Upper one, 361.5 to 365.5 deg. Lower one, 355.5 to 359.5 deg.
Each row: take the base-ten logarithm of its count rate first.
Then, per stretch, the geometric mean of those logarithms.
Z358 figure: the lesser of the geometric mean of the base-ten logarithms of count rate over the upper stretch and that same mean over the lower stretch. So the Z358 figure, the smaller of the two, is 0.094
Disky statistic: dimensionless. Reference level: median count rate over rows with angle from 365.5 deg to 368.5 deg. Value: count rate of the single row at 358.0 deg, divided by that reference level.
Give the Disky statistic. 1.56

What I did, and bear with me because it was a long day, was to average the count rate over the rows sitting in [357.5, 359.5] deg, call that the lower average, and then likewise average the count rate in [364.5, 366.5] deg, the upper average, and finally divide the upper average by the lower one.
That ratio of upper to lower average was 0.75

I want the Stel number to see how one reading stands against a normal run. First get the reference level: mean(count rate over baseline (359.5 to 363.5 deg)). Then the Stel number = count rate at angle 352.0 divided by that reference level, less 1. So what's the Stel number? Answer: 0.03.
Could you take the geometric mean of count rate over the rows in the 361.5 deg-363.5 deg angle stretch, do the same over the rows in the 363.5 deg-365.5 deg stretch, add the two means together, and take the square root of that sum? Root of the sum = 1.58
